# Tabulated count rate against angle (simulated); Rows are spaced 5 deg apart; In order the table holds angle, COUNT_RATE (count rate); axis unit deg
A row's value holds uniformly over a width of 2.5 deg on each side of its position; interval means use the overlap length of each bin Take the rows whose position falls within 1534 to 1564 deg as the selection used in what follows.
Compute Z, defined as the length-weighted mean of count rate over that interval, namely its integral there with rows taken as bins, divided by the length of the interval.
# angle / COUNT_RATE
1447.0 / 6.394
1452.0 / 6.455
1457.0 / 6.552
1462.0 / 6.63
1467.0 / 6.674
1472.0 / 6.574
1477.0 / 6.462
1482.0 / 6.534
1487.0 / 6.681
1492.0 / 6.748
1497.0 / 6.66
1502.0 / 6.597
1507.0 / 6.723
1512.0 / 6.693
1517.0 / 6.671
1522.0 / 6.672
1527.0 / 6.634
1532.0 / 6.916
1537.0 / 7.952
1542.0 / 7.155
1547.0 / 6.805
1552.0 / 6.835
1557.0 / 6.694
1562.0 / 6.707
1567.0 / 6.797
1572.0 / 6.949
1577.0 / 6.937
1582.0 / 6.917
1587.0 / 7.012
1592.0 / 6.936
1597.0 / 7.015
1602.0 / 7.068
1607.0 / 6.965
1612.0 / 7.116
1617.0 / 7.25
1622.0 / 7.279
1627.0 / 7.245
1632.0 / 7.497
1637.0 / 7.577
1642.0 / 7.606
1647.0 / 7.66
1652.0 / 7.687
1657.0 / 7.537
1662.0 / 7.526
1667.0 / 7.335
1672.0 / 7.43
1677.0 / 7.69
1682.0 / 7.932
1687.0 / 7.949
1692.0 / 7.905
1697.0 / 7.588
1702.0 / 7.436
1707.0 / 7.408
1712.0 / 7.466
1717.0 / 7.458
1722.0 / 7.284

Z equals 7.0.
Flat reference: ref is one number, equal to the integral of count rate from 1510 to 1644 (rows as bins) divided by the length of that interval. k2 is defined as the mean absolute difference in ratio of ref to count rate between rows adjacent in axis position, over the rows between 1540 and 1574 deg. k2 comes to 0.019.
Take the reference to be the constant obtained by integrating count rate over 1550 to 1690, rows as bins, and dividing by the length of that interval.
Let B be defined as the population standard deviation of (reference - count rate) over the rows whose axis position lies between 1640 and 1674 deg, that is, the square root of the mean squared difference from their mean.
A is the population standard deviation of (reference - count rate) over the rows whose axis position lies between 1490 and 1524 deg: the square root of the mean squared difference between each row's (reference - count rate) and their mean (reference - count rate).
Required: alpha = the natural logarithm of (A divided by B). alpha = -1.0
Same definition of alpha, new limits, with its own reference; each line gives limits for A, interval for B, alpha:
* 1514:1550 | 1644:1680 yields 1.2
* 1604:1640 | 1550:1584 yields 0.7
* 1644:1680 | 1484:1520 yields 1.0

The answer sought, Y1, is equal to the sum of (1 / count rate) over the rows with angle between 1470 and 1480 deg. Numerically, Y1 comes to 0.307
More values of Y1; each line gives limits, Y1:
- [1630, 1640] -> 0.265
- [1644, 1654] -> 0.261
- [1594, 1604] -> 0.284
